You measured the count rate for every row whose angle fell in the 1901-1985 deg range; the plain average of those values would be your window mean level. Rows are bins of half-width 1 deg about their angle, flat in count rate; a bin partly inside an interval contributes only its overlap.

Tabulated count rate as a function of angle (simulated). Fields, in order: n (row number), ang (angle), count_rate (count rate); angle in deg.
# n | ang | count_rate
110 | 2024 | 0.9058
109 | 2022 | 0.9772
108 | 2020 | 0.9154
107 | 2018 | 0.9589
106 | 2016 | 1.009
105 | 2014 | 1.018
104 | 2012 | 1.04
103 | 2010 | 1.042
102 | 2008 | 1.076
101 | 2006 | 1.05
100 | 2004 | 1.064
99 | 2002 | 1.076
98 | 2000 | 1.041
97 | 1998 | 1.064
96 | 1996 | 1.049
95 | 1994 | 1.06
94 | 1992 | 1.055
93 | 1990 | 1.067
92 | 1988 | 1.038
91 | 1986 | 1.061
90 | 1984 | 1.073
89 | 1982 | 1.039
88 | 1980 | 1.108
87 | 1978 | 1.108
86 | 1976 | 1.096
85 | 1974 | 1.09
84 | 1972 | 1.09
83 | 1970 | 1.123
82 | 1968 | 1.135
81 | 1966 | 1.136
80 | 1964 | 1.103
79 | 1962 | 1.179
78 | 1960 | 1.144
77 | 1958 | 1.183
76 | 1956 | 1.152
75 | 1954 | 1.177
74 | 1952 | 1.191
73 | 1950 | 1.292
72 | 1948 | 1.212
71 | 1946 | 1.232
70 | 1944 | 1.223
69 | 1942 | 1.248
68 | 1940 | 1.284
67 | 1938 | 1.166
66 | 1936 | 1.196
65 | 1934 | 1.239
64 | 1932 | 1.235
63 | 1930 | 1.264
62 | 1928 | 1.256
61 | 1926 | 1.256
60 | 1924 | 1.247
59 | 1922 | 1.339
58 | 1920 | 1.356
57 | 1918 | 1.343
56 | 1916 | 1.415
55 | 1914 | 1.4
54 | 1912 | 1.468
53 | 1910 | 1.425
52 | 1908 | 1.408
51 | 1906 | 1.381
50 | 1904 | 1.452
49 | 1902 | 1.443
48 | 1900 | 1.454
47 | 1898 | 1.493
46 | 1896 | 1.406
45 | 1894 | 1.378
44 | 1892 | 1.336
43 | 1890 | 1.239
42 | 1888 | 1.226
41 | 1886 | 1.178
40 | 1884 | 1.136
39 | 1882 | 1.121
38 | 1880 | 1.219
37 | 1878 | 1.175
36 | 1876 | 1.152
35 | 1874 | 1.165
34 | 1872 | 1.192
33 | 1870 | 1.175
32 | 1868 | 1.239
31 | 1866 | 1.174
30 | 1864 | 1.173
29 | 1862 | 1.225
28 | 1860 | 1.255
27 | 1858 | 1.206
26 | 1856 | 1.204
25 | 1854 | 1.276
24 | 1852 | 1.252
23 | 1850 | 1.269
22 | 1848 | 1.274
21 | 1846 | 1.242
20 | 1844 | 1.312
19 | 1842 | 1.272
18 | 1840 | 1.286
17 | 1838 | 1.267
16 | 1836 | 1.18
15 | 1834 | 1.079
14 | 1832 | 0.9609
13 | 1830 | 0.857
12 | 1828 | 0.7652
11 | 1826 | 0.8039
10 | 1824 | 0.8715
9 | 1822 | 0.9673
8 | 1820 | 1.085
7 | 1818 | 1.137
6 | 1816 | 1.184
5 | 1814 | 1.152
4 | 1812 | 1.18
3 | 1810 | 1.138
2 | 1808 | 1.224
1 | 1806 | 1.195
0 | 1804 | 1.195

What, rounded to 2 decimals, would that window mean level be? 1.24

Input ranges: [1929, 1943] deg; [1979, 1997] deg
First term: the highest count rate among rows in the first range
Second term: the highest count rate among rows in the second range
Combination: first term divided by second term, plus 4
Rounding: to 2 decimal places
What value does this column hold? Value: 5.16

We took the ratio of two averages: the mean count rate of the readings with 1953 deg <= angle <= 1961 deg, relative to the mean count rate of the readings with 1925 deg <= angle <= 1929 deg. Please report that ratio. 0.93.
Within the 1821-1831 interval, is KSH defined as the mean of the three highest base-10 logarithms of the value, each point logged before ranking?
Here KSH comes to -0.047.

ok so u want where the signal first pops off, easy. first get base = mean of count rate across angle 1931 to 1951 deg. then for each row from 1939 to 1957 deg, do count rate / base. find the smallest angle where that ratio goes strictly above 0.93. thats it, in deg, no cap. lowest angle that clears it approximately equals 1940 deg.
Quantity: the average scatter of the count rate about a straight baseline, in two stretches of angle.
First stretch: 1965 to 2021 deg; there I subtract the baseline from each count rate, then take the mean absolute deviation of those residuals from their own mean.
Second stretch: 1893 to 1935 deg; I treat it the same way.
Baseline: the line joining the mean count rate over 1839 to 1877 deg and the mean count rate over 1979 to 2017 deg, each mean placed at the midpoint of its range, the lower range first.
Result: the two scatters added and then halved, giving 0.041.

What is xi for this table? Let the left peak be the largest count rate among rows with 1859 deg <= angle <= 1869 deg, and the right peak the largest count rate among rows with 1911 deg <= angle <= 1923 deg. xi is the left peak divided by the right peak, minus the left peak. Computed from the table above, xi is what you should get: -0.40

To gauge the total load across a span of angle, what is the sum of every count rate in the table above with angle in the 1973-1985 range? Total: 7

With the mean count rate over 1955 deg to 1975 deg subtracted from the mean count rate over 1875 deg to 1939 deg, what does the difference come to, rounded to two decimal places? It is 0.17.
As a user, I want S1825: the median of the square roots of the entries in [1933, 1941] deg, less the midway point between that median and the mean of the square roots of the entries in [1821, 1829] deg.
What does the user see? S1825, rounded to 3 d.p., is 0.091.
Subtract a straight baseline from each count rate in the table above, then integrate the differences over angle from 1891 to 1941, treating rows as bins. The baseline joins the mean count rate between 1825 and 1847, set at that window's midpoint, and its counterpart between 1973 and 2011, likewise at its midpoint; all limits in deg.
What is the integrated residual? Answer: 13.3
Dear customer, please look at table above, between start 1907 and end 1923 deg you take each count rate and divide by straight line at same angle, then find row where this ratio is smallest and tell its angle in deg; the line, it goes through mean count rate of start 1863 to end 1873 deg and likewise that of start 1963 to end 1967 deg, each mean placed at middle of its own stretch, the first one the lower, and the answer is 1922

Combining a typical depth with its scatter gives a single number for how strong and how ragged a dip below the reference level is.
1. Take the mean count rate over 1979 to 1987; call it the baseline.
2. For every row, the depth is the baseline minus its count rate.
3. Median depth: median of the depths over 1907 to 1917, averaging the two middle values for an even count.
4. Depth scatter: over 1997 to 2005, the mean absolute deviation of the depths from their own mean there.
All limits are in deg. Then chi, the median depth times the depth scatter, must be -0.003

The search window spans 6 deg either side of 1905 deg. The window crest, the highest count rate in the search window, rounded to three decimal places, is 1.454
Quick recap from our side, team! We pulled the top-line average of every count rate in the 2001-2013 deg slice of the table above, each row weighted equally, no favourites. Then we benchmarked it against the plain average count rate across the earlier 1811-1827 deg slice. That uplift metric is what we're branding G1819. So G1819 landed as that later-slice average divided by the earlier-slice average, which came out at 1.010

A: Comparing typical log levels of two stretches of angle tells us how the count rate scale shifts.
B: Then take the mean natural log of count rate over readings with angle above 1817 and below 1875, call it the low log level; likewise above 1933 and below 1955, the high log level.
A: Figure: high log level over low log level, 1.6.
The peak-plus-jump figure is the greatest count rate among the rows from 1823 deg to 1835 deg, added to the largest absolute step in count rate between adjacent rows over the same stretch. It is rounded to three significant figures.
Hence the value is 1.20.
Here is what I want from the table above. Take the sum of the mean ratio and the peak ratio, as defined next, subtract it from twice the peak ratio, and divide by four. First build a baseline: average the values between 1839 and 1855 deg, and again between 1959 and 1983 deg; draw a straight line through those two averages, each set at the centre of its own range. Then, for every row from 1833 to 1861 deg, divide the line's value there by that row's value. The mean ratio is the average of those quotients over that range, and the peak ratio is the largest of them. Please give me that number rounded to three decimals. 0.042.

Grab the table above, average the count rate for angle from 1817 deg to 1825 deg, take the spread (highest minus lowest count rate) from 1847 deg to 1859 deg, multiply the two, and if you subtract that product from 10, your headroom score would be 9.93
